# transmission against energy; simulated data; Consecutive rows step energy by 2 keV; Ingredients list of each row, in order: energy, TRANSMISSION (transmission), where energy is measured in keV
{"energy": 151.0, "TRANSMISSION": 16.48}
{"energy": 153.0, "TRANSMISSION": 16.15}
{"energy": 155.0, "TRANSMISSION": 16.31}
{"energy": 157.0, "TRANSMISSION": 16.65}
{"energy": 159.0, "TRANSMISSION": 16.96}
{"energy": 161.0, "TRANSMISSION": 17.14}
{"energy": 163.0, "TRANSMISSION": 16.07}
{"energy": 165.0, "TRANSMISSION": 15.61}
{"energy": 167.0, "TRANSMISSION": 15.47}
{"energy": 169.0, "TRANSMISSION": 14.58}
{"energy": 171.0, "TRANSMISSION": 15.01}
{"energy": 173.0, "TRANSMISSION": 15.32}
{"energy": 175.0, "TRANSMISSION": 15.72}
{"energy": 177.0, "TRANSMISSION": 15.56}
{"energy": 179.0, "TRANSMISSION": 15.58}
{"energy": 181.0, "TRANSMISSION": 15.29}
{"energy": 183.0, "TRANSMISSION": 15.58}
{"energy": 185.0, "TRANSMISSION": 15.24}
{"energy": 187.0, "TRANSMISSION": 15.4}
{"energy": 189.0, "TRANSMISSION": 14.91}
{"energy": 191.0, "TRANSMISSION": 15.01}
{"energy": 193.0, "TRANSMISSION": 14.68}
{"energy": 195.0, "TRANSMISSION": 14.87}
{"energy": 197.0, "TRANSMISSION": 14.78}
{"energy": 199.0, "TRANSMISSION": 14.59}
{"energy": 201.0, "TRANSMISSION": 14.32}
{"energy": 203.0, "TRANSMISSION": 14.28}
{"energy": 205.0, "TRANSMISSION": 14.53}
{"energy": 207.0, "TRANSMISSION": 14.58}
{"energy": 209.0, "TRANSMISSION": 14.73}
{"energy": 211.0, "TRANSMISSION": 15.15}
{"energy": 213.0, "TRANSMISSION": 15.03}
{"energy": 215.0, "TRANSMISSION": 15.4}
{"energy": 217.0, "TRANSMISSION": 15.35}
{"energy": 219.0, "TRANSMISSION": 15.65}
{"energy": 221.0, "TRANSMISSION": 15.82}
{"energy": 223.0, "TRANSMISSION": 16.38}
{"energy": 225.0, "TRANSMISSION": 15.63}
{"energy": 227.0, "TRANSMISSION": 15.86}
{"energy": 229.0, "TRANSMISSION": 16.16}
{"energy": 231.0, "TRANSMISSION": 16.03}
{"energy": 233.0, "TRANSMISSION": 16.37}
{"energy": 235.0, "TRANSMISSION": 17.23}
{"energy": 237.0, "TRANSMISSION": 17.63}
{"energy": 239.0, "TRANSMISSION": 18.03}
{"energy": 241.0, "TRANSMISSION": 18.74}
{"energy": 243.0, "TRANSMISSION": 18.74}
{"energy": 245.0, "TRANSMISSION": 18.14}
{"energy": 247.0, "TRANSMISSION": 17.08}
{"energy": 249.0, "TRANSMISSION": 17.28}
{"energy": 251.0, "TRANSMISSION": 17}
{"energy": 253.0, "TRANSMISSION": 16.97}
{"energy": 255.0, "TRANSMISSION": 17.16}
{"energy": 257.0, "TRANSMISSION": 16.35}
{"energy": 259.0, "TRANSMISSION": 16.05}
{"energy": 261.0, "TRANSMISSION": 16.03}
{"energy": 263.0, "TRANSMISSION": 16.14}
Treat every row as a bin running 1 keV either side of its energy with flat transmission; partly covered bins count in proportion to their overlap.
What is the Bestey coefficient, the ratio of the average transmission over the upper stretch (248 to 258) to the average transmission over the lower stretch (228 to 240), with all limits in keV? 1.00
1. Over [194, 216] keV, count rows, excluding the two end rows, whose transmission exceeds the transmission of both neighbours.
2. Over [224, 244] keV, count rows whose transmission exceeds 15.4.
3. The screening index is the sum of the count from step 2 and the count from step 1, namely 11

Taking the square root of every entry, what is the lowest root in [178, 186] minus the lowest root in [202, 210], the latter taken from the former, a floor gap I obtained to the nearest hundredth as 0.12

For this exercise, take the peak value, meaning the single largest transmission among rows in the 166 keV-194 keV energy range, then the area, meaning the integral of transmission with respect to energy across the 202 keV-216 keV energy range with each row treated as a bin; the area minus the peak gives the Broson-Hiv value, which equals 192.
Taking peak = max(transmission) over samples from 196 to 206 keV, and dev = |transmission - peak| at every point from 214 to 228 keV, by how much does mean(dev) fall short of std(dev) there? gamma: -0.6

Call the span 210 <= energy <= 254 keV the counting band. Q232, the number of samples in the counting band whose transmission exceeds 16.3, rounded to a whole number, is 12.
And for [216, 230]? 1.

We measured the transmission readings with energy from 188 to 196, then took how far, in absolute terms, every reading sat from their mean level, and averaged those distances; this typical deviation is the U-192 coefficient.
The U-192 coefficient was 0.1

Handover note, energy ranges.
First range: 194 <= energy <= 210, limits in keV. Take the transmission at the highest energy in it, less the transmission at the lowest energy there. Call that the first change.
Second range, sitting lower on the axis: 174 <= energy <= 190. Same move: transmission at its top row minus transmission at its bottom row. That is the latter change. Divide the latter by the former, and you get 5.8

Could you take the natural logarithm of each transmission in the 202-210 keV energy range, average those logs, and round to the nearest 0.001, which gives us 2.676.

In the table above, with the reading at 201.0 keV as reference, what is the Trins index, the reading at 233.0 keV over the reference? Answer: 1.14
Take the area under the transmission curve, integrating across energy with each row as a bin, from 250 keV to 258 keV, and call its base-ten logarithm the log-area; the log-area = 2.13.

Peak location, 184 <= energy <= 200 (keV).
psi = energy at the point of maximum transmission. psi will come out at 187.0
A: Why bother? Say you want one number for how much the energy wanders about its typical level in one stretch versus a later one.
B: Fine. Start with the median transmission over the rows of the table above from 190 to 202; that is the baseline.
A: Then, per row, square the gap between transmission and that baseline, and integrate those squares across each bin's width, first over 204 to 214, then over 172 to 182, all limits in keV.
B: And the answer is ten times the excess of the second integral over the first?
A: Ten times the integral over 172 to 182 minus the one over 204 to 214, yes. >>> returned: 54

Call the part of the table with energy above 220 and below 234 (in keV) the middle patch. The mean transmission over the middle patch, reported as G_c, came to 16.0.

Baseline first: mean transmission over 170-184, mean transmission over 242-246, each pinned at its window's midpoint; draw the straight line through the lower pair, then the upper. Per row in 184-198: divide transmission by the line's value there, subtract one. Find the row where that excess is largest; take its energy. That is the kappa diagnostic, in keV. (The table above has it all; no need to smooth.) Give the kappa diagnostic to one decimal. 187.0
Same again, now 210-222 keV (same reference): 221.0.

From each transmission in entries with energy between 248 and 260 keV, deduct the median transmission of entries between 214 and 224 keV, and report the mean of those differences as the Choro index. 1.2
